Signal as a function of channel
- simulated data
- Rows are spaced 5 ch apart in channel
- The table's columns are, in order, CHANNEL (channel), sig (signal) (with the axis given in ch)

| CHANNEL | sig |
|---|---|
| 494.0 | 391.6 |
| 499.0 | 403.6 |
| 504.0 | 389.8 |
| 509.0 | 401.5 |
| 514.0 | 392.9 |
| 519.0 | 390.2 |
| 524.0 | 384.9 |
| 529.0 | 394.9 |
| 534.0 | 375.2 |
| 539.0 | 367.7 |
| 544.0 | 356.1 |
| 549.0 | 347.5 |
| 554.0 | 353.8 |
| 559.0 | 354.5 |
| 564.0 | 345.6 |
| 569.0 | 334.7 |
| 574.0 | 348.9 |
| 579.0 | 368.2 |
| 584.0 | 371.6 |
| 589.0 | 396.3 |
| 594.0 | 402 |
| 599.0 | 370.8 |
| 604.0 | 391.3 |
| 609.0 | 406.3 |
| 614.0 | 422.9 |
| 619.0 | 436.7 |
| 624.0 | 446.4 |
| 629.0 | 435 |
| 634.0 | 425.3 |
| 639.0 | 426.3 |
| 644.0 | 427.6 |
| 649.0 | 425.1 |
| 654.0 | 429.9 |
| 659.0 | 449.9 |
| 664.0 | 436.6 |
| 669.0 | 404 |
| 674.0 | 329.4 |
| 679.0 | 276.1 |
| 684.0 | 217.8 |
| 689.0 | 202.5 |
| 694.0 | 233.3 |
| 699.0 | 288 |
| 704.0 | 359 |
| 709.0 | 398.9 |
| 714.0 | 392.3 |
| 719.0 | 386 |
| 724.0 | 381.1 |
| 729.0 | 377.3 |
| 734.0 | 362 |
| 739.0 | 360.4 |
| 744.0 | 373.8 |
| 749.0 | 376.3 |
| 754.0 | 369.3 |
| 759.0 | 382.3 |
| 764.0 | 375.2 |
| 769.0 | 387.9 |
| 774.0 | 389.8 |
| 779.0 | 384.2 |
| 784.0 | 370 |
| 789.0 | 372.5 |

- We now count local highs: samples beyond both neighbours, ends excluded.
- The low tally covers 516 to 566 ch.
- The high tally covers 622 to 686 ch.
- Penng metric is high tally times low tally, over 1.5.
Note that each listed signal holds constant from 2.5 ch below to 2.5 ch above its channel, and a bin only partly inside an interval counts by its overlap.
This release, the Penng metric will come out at 2.7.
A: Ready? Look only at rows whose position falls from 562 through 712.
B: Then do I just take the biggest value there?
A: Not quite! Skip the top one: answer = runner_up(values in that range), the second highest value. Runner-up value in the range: 446.4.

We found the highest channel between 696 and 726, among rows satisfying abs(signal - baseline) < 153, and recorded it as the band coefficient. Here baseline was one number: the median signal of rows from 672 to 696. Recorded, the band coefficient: 724.0 ch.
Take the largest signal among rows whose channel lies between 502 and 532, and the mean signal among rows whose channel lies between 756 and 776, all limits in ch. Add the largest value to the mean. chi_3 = 785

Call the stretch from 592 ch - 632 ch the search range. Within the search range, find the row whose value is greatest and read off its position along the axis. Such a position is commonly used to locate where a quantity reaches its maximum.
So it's 624.0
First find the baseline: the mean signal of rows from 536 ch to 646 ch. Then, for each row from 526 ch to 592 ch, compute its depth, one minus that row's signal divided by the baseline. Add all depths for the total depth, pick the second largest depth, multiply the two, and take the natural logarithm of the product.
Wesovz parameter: -2.4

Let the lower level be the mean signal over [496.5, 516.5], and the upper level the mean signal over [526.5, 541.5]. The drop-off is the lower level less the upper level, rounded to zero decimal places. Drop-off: 18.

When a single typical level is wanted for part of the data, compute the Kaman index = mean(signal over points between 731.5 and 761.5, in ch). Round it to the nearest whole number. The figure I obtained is 371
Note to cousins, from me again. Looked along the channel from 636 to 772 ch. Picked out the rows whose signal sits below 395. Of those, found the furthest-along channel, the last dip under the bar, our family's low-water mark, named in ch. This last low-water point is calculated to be 769.0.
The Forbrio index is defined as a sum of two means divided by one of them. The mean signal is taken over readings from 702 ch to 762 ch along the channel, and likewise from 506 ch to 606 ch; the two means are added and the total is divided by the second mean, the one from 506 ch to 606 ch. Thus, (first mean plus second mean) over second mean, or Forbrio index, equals 2.01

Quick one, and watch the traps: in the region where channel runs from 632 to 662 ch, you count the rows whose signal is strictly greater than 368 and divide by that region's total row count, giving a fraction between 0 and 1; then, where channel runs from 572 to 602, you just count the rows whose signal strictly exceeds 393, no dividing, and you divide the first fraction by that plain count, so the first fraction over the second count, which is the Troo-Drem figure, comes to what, 0.50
